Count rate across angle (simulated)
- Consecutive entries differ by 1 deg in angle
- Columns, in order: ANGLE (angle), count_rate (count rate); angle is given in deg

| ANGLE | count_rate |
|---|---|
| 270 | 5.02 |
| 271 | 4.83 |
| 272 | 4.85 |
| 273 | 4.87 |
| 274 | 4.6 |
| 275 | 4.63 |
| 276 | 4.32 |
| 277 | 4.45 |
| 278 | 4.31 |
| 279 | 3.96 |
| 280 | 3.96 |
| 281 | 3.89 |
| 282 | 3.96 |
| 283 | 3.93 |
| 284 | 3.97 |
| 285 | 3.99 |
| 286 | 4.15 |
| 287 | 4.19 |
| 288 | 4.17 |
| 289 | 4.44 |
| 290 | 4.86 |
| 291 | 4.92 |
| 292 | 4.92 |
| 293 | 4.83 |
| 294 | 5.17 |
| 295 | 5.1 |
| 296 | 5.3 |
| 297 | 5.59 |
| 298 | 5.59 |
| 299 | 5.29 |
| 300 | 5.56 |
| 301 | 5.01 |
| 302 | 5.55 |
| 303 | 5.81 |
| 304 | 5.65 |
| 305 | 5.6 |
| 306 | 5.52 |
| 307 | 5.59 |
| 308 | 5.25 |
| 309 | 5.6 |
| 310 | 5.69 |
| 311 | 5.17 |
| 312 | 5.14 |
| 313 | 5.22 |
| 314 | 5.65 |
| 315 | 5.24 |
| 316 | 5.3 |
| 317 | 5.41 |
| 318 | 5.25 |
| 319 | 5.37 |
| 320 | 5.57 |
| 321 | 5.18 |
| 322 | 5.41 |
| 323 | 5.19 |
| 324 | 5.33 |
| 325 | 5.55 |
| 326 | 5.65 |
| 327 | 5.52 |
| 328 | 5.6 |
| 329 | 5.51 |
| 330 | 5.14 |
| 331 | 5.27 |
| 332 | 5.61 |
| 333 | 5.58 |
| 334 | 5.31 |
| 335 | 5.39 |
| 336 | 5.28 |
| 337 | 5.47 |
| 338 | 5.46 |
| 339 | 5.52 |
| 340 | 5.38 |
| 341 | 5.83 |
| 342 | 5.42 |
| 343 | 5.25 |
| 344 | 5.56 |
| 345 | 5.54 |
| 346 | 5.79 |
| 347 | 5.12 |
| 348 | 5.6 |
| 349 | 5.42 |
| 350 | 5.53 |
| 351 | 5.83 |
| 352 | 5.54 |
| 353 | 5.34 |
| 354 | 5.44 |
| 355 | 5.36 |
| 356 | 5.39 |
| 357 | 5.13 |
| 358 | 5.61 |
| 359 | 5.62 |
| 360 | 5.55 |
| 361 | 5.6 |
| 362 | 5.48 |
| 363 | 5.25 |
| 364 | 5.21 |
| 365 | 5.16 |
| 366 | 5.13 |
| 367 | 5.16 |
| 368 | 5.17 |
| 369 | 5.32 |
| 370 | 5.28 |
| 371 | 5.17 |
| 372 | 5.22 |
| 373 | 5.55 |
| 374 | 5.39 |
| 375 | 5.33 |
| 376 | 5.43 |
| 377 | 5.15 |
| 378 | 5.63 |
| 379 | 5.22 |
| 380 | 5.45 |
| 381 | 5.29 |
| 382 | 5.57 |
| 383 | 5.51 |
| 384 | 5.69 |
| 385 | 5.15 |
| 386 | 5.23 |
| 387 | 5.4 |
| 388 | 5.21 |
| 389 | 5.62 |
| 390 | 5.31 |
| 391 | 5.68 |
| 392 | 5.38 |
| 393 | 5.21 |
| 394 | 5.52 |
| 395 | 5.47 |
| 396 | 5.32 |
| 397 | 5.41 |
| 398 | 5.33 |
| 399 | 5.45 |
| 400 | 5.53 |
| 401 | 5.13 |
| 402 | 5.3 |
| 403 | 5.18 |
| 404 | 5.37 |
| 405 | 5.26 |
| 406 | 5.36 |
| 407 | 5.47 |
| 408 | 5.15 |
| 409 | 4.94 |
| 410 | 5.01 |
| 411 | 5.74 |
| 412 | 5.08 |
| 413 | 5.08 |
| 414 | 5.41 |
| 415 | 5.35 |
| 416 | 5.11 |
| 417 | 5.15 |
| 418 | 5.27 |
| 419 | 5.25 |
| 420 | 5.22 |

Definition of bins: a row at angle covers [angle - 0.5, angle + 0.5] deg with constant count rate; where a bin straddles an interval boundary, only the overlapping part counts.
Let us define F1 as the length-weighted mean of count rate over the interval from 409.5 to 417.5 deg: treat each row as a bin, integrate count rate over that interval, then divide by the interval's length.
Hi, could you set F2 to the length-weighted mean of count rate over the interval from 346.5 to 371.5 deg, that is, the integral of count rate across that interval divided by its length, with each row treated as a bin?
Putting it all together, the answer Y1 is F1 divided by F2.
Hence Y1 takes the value 0.97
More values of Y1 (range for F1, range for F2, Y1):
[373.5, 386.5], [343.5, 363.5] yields 0.98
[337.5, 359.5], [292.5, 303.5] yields 1.03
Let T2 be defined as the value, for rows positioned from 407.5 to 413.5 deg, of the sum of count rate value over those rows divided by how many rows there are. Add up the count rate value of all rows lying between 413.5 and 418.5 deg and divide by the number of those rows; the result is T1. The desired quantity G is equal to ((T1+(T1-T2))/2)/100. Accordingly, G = 0.0267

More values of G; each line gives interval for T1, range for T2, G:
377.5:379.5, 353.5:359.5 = 0.0271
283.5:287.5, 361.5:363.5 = 0.0139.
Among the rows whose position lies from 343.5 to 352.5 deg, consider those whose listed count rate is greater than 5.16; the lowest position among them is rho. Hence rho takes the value 344 deg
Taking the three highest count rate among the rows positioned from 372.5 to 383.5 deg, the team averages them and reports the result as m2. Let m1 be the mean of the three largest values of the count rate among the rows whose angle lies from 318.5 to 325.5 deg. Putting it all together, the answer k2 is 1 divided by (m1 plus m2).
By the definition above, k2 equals 0.0901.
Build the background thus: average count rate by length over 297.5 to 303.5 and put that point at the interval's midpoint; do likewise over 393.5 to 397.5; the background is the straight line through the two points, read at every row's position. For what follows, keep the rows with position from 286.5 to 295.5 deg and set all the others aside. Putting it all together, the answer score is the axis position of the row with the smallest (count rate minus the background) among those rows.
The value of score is 288 deg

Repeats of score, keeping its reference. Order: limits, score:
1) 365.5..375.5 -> 366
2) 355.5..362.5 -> 357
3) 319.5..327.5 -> 321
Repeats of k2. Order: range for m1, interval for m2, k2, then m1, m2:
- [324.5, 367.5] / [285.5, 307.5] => 0.0869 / 5.82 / 5.69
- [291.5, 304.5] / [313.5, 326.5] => 0.0884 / 5.68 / 5.62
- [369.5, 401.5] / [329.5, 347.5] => 0.0876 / 5.67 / 5.74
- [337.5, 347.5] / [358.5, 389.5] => 0.0879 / 5.73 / 5.65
